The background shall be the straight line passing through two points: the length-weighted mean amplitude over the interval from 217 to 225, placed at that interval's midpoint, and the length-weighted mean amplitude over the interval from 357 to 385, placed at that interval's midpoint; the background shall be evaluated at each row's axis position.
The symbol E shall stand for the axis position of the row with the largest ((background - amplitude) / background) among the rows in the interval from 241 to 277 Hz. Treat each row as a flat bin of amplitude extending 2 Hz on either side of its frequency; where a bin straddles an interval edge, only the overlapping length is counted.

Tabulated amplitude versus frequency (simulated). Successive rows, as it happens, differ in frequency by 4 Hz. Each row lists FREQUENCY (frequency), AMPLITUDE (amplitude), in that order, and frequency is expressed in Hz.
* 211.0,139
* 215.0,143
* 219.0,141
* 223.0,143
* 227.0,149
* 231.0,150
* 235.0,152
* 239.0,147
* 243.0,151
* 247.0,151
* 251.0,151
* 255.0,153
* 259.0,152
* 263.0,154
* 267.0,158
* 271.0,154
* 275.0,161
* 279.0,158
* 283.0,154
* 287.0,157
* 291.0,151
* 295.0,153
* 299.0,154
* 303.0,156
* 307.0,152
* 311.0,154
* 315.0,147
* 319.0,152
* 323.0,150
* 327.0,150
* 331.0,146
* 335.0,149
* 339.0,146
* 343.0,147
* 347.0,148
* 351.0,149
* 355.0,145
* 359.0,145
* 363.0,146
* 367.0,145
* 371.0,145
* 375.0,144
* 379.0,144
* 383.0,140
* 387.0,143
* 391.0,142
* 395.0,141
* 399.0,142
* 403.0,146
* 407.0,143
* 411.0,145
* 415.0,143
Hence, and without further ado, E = 251.0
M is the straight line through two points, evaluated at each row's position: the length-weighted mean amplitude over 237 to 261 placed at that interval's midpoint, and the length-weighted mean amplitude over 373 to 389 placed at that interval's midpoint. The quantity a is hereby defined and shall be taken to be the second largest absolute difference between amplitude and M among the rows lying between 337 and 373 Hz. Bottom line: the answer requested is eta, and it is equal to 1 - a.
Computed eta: -2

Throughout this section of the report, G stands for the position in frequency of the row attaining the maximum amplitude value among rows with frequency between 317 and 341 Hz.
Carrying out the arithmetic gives 319.0 Hz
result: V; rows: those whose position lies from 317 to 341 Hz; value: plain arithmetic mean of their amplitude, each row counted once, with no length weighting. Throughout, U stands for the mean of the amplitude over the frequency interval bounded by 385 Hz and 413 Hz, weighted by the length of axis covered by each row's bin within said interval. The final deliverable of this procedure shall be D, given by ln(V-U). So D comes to 1.74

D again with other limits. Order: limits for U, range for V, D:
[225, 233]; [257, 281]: 1.90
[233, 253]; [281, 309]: 1.24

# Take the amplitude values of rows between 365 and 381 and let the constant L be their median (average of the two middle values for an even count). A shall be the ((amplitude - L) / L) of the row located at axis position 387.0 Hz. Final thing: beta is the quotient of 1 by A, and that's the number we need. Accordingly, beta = -96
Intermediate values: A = -0.010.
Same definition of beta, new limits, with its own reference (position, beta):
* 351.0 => 32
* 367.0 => 289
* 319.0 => 19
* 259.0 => 19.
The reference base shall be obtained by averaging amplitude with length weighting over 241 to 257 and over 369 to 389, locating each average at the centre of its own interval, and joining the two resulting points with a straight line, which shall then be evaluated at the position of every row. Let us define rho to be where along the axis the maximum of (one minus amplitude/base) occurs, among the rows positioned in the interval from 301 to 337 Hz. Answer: 315.0 Hz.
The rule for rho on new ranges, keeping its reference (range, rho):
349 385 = 383.0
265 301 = 291.0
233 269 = 239.0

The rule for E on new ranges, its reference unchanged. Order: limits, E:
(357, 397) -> 383.0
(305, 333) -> 331.0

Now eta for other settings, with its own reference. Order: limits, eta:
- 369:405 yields -2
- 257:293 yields -8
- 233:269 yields -3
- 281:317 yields -7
